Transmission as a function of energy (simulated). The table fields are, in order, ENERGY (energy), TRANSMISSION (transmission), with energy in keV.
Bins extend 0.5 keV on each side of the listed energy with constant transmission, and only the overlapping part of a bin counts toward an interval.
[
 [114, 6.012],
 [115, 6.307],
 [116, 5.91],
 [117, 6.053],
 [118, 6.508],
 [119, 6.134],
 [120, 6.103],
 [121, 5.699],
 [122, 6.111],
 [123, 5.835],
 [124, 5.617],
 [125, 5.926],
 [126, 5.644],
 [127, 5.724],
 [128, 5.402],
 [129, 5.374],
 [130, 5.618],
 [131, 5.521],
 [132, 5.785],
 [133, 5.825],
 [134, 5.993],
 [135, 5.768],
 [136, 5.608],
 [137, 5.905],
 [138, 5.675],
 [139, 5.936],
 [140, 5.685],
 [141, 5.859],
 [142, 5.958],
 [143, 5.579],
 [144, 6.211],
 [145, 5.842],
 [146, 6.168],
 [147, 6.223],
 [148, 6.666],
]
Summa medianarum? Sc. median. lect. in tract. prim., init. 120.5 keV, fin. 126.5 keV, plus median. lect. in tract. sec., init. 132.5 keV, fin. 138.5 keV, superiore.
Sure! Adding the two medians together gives 11.6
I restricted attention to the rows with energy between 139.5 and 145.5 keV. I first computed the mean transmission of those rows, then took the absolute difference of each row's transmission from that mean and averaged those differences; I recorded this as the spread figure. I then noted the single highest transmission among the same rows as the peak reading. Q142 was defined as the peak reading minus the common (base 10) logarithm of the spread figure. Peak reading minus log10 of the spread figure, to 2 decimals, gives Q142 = 7.02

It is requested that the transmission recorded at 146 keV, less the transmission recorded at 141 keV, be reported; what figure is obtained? 0.31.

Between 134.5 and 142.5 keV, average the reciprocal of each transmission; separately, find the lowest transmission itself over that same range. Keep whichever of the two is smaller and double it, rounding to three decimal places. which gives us 0.345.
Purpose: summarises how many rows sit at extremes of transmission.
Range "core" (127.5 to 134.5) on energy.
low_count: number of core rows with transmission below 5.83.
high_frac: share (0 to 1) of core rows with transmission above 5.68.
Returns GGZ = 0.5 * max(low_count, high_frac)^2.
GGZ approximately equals 18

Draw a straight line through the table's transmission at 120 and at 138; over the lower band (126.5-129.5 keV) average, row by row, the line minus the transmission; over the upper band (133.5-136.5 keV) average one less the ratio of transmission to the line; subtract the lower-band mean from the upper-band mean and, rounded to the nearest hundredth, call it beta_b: -0.42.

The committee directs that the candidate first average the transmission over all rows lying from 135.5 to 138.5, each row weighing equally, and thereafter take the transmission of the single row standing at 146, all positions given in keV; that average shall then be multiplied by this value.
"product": 35.3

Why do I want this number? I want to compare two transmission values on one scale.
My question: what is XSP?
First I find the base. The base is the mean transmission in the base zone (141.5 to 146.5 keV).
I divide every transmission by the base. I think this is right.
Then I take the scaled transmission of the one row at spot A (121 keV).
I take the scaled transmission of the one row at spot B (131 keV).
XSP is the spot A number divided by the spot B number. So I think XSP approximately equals 1.03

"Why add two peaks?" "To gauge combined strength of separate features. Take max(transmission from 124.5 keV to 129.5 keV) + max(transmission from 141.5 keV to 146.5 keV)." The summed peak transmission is 12.1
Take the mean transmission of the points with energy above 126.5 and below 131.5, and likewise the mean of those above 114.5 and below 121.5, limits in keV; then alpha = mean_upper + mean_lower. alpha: 11.6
